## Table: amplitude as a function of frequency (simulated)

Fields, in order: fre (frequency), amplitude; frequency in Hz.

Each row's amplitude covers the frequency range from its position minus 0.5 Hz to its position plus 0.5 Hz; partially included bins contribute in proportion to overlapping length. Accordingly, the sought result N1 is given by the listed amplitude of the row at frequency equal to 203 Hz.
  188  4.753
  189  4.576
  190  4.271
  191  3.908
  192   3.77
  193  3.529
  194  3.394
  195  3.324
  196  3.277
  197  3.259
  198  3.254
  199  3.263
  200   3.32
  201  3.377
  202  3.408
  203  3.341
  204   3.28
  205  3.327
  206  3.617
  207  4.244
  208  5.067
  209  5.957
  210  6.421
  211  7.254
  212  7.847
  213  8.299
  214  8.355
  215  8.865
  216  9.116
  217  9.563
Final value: 3.341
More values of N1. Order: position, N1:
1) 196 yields 3.277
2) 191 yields 3.908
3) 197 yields 3.259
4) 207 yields 4.244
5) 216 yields 9.116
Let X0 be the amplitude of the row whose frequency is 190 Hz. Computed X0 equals 4.271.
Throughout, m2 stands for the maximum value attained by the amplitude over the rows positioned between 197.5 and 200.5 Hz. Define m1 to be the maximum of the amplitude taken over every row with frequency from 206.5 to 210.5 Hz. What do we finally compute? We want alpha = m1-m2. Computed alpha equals 3.1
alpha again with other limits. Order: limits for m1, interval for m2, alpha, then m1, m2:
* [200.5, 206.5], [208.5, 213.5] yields -4.7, 3.617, 8.299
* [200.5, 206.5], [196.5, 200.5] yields 0.3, 3.617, 3.32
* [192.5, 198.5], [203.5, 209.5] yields -2.4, 3.529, 5.957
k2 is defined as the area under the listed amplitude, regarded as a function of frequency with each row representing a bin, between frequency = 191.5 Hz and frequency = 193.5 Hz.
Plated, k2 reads 7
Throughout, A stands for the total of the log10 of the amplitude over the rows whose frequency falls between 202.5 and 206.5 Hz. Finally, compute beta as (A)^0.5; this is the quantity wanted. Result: 1.46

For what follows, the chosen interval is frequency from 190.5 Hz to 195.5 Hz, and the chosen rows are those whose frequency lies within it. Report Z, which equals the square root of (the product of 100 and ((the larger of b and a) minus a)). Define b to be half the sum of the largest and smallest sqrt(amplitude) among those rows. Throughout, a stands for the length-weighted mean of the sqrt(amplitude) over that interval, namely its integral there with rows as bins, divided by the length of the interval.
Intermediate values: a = 1.89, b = 1.90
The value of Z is 0.9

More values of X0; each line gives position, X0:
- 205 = 3.327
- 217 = 9.563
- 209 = 5.957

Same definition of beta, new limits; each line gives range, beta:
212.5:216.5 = 1.94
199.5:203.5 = 1.45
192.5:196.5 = 1.45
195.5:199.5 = 1.43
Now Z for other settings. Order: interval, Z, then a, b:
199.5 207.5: 2.6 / 1.87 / 1.94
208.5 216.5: 0.0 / 2.78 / 2.73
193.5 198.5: 0.8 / 1.82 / 1.82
